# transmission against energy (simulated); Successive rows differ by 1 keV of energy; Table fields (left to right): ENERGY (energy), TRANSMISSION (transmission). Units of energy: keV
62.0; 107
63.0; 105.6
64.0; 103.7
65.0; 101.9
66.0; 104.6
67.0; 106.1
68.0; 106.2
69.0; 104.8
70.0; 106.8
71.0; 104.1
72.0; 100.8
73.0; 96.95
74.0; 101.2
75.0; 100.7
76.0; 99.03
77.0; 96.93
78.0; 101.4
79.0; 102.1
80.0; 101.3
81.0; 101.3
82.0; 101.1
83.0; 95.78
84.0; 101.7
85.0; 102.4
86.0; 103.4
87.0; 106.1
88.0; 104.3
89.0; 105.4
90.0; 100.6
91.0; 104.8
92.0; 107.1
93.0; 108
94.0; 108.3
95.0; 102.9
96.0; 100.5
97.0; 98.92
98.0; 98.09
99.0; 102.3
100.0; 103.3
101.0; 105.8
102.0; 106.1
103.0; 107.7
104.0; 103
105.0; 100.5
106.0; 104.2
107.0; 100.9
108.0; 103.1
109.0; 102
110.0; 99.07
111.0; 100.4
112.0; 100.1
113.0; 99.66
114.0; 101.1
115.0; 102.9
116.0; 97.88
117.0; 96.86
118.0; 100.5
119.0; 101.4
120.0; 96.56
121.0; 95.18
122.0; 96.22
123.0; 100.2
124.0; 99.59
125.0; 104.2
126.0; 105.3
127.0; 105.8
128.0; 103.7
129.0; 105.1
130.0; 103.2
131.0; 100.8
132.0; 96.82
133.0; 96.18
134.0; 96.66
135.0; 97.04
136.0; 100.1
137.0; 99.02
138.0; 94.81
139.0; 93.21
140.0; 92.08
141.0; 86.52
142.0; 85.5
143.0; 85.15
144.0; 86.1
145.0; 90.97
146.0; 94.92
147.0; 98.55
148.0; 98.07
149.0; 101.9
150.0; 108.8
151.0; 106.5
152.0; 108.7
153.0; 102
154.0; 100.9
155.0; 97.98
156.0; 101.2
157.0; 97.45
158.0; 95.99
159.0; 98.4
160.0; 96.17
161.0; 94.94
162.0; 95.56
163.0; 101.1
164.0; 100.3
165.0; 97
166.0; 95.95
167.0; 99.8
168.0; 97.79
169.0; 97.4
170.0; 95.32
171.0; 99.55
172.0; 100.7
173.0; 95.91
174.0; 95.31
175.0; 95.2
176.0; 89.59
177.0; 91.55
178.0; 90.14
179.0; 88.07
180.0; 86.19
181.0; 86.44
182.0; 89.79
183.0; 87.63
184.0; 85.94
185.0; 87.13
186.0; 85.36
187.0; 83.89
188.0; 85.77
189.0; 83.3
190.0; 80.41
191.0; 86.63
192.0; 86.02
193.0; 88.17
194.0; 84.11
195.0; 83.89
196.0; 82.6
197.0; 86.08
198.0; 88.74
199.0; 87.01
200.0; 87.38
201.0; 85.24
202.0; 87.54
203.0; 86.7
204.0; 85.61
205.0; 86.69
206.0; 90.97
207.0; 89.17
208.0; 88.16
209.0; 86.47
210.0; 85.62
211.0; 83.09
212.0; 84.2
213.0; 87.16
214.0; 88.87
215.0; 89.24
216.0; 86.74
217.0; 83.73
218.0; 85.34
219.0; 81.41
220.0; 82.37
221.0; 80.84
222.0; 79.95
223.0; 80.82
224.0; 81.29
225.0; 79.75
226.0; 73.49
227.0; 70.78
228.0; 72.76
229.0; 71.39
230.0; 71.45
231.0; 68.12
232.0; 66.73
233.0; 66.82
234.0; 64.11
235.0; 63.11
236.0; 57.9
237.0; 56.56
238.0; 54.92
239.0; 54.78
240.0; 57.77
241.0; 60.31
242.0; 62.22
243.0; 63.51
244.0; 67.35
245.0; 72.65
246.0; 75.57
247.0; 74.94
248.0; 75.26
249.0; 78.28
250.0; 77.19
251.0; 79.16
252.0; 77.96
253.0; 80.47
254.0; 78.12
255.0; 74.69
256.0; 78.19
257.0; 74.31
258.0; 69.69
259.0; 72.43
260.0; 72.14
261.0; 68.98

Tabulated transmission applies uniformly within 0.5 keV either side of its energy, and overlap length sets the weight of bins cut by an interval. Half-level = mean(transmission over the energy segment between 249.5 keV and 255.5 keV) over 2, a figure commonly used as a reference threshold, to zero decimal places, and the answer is 39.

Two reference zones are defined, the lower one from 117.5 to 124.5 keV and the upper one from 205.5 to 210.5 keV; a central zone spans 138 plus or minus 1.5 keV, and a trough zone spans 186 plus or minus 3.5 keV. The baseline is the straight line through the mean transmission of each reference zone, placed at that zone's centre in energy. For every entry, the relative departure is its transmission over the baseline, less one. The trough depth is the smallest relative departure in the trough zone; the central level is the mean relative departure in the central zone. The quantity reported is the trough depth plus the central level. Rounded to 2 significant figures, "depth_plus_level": -0.086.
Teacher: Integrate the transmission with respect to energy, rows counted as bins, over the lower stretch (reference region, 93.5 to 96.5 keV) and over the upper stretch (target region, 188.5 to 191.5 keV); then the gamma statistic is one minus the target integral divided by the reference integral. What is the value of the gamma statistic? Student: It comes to 0.197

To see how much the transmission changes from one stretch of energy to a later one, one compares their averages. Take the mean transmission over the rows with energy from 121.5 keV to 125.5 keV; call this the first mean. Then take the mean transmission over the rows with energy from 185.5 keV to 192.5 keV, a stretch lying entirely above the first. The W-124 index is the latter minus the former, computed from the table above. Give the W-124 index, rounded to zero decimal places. -16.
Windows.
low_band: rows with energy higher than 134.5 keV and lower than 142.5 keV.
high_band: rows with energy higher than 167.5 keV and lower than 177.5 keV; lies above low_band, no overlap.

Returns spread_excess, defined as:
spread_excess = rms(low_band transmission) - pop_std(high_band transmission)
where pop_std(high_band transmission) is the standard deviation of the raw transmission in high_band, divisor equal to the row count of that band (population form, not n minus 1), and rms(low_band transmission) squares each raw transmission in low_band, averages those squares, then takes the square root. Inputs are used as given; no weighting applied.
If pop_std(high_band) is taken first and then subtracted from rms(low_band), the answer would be 90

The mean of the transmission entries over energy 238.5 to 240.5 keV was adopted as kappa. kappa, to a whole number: 56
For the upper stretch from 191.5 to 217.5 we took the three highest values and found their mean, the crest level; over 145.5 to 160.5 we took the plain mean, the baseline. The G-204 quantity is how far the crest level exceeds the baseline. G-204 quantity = -10.7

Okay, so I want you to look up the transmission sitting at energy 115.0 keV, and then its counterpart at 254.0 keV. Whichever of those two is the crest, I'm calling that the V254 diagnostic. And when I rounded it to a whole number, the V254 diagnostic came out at 103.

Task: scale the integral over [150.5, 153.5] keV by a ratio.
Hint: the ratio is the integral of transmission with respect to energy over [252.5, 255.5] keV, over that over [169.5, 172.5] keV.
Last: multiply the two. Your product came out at 250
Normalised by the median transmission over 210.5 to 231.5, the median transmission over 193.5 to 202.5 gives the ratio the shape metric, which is 1.06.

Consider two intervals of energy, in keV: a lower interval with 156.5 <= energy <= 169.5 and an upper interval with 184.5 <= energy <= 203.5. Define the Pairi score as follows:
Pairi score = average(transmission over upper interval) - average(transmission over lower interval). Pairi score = -12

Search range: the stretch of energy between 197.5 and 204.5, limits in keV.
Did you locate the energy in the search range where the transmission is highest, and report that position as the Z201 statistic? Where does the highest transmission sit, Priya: 198.0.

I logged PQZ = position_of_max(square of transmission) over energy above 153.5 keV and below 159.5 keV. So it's 156.0 keV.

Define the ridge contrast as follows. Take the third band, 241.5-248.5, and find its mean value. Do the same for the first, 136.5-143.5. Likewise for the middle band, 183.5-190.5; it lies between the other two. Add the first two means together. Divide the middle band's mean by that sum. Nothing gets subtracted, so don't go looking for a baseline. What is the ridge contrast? 0.52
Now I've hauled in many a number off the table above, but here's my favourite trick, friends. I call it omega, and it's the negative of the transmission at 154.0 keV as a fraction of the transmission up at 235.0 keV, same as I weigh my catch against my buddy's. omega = -1.60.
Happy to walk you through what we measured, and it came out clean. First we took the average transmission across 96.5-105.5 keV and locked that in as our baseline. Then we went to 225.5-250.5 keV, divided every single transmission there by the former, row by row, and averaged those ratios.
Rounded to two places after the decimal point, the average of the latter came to 0.65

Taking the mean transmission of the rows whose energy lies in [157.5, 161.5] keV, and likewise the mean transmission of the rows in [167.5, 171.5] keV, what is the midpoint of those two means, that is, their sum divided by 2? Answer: 97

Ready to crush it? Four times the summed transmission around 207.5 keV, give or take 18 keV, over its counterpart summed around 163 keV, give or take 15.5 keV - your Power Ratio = 4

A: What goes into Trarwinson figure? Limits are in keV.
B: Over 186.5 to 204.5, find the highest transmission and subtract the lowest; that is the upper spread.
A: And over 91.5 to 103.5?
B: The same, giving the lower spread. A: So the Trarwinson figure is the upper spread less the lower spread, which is -2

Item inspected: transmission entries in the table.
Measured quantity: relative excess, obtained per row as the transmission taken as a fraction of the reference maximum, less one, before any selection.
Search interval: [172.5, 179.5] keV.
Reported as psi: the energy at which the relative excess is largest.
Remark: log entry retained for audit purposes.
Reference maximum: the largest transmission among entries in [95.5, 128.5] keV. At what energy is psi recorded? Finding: 173.0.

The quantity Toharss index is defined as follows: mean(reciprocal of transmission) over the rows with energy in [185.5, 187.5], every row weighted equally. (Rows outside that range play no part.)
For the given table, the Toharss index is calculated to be 0.0118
